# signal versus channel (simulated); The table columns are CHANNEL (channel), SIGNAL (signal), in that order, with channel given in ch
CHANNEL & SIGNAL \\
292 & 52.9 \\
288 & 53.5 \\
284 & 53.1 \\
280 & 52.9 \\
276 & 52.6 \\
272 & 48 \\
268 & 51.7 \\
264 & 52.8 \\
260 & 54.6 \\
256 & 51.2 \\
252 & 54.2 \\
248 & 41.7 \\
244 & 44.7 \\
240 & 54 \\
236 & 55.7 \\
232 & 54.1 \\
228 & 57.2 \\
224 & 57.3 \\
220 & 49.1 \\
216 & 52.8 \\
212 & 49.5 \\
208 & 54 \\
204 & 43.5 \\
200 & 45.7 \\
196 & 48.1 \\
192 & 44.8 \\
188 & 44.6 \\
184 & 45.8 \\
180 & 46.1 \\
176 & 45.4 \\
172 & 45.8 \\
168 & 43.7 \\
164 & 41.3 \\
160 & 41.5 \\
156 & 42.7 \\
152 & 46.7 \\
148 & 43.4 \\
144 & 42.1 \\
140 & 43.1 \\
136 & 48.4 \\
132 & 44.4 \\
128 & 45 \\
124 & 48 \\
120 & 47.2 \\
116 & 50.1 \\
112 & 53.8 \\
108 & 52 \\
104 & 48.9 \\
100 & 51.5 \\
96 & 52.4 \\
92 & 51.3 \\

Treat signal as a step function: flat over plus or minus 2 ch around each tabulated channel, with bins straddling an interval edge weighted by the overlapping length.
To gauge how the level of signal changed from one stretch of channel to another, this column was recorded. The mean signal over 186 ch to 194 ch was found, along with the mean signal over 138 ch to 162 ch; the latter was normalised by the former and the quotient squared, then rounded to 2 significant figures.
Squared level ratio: 0.94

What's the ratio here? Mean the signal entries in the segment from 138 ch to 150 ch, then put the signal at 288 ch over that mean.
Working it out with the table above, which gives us 1.25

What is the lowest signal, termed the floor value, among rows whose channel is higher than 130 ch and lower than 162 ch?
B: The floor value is 41.5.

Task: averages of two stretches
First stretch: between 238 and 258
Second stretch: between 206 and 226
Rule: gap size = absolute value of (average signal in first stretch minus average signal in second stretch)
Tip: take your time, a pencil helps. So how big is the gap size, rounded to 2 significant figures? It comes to 3.4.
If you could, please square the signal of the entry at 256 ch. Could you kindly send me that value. 2621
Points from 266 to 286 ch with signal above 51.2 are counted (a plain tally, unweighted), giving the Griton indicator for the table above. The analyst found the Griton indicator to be 4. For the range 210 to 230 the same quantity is 3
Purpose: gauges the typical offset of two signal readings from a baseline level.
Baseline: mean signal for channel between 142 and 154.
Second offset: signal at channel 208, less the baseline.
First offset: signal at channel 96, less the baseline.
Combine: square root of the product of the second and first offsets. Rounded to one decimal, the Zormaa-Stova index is 9.1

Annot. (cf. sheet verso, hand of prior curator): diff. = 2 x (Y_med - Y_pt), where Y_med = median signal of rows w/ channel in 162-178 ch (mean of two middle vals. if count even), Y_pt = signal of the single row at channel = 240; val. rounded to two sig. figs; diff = -19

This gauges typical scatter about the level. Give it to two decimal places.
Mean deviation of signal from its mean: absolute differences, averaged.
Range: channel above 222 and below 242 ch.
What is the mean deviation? 1.29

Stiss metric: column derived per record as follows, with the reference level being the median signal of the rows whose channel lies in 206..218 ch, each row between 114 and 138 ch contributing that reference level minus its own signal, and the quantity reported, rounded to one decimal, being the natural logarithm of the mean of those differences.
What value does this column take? 1.7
